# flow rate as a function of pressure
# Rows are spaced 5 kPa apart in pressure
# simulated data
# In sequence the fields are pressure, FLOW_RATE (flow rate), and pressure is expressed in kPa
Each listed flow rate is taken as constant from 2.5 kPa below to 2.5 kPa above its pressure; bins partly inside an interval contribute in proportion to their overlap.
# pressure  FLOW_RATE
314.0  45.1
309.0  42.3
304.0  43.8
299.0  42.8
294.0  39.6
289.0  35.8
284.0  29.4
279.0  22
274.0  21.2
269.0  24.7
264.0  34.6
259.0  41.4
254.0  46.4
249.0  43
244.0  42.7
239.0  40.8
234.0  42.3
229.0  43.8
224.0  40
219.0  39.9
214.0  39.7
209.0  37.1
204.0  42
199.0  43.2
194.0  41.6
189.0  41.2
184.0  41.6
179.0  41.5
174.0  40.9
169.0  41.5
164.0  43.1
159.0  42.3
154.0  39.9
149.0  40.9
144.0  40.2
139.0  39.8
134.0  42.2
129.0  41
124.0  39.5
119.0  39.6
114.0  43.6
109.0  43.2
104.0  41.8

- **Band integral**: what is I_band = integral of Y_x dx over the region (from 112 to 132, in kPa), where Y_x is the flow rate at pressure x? 818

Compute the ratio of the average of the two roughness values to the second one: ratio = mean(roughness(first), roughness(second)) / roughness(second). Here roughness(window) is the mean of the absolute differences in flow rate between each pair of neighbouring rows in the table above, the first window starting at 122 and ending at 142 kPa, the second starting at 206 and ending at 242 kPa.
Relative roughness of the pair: 1.03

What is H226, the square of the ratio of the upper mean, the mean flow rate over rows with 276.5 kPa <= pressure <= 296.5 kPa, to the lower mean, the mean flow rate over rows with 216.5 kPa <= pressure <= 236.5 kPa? 0.58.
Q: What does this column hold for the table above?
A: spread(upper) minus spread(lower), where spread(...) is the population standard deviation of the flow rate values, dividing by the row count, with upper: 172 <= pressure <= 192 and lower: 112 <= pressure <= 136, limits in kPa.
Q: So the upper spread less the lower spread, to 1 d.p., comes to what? -1.3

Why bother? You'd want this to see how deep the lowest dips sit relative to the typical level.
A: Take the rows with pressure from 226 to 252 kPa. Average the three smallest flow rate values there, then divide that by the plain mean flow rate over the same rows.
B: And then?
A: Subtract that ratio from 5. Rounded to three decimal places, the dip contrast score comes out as 4.014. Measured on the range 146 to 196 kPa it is 4.021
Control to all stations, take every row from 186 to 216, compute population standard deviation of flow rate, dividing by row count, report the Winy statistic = 2.0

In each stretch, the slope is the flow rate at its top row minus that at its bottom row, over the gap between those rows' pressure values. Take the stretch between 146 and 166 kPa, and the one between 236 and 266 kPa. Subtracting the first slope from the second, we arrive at -0.39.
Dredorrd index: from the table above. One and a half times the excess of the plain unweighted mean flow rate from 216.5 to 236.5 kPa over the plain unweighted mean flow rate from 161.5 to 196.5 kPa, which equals 0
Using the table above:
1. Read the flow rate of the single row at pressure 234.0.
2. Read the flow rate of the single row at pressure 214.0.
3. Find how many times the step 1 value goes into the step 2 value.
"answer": 0.94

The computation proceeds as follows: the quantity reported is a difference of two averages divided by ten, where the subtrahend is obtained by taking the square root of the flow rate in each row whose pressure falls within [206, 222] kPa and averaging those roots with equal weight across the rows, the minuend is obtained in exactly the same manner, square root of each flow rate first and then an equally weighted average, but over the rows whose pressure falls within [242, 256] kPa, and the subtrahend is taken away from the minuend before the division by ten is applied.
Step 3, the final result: 0.04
